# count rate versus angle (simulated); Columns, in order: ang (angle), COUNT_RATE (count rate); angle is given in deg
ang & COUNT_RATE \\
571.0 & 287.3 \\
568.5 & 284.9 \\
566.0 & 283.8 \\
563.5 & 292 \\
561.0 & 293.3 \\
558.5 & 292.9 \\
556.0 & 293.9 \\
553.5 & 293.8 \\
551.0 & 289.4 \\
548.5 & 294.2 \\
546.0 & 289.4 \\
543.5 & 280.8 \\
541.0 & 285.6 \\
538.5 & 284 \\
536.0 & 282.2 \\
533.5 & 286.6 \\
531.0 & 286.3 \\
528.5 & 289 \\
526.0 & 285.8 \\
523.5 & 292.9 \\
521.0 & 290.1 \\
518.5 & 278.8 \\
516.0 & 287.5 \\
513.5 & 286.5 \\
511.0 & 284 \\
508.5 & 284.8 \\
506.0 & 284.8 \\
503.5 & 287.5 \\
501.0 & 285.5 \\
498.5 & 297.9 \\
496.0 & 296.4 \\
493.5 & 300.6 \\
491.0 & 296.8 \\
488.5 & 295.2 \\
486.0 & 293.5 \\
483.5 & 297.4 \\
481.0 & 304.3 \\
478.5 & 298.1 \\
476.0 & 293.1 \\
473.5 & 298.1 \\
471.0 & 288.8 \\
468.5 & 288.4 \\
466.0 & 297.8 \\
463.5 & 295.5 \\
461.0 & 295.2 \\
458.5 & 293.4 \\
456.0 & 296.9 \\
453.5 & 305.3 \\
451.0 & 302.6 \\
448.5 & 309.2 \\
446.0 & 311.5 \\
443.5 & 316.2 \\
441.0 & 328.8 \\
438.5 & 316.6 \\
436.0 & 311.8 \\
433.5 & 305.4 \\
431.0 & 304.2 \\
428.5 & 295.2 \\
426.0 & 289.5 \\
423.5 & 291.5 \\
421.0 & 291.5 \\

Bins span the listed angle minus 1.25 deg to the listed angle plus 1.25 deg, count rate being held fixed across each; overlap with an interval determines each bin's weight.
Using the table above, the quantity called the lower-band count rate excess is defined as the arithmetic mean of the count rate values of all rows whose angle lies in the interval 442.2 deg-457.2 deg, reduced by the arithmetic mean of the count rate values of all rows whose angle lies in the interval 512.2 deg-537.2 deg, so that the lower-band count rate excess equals 20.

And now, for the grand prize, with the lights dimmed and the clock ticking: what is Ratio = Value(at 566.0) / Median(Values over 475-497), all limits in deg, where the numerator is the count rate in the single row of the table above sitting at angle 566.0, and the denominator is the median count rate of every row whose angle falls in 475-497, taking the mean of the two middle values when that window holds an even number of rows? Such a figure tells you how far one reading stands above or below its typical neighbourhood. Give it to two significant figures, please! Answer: 0.96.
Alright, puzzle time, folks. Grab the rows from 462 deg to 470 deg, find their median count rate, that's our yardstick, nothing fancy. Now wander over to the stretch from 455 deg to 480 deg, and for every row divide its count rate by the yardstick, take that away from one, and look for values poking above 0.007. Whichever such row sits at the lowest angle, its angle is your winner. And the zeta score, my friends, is 458.5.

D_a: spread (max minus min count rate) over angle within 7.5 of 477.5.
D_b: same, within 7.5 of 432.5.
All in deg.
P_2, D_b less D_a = 12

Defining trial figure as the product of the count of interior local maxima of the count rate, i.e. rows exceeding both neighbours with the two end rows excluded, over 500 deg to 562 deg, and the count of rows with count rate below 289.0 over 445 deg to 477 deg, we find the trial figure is 16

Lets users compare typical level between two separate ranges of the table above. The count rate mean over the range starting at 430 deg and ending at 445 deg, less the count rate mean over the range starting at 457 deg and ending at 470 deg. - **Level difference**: 20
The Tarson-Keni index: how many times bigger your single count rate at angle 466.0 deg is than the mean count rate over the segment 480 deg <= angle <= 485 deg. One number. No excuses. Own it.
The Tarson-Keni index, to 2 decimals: 0.99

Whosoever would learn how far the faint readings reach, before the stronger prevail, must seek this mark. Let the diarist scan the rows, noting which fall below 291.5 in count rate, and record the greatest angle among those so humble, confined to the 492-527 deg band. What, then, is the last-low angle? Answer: 526.0 deg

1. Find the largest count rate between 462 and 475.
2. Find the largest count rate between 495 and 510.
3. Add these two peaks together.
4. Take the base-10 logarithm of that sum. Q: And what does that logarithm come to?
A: 2.78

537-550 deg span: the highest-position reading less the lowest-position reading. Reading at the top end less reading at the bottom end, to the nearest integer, 10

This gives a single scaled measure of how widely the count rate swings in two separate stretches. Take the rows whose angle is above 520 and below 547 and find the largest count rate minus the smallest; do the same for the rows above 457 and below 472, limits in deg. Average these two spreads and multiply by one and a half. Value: 16.1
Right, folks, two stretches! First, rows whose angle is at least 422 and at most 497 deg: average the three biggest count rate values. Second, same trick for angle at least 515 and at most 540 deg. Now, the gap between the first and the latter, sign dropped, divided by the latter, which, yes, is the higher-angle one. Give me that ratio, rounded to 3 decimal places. 0.103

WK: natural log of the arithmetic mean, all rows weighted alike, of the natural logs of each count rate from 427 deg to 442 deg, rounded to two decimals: 1.75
